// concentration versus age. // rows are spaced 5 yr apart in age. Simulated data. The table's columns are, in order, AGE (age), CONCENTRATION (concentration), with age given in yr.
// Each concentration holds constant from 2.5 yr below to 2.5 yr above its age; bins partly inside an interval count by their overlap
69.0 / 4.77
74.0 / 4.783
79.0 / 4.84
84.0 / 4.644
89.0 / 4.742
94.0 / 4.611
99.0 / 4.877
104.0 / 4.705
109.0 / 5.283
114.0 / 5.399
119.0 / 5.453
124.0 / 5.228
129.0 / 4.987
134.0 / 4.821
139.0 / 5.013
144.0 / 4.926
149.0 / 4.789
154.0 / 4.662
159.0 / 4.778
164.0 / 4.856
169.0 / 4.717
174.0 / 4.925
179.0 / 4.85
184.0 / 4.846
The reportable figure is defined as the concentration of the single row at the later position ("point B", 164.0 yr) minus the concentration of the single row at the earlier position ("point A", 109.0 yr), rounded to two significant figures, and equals -0.43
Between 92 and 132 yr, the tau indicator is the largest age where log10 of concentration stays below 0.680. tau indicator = 104.0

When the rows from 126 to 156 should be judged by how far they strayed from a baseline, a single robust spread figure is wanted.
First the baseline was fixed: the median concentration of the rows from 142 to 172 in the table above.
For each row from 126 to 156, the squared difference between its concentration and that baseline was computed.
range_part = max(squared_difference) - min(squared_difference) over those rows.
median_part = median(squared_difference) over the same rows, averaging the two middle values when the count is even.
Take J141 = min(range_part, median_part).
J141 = 0.018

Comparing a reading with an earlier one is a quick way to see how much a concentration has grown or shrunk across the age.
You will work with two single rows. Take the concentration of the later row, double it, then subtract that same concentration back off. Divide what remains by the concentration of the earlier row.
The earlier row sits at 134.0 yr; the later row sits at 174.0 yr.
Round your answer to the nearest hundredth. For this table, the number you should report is 1.02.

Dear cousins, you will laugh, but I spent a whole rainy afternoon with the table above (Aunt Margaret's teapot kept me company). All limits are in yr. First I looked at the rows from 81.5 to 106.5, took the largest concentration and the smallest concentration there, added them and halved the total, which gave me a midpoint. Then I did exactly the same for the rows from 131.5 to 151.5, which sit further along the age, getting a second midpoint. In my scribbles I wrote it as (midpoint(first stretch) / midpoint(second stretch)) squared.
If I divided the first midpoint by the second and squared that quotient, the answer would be 0.94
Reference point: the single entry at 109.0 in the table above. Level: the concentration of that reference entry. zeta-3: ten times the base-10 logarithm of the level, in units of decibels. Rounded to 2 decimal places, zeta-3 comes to 7.23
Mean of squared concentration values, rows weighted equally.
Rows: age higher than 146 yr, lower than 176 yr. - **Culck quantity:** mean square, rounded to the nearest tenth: 22.9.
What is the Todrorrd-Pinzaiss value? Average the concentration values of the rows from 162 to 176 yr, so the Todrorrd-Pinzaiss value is 4.83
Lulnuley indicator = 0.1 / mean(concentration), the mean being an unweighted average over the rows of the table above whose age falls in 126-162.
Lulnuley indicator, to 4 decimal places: 0.0206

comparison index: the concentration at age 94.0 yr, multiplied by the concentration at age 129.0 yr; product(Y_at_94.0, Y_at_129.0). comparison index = 23.0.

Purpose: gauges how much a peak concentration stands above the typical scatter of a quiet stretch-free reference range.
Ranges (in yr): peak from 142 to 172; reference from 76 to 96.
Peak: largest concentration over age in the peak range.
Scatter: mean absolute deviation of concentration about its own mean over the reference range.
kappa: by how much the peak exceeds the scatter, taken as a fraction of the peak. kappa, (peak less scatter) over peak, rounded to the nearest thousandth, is 0.983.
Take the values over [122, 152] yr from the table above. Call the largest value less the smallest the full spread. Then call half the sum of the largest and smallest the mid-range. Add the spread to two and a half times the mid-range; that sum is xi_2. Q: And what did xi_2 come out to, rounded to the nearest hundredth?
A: 12.96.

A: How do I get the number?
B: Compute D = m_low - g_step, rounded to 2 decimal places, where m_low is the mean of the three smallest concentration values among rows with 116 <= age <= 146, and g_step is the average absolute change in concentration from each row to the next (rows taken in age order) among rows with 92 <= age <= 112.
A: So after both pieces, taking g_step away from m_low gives 4.57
